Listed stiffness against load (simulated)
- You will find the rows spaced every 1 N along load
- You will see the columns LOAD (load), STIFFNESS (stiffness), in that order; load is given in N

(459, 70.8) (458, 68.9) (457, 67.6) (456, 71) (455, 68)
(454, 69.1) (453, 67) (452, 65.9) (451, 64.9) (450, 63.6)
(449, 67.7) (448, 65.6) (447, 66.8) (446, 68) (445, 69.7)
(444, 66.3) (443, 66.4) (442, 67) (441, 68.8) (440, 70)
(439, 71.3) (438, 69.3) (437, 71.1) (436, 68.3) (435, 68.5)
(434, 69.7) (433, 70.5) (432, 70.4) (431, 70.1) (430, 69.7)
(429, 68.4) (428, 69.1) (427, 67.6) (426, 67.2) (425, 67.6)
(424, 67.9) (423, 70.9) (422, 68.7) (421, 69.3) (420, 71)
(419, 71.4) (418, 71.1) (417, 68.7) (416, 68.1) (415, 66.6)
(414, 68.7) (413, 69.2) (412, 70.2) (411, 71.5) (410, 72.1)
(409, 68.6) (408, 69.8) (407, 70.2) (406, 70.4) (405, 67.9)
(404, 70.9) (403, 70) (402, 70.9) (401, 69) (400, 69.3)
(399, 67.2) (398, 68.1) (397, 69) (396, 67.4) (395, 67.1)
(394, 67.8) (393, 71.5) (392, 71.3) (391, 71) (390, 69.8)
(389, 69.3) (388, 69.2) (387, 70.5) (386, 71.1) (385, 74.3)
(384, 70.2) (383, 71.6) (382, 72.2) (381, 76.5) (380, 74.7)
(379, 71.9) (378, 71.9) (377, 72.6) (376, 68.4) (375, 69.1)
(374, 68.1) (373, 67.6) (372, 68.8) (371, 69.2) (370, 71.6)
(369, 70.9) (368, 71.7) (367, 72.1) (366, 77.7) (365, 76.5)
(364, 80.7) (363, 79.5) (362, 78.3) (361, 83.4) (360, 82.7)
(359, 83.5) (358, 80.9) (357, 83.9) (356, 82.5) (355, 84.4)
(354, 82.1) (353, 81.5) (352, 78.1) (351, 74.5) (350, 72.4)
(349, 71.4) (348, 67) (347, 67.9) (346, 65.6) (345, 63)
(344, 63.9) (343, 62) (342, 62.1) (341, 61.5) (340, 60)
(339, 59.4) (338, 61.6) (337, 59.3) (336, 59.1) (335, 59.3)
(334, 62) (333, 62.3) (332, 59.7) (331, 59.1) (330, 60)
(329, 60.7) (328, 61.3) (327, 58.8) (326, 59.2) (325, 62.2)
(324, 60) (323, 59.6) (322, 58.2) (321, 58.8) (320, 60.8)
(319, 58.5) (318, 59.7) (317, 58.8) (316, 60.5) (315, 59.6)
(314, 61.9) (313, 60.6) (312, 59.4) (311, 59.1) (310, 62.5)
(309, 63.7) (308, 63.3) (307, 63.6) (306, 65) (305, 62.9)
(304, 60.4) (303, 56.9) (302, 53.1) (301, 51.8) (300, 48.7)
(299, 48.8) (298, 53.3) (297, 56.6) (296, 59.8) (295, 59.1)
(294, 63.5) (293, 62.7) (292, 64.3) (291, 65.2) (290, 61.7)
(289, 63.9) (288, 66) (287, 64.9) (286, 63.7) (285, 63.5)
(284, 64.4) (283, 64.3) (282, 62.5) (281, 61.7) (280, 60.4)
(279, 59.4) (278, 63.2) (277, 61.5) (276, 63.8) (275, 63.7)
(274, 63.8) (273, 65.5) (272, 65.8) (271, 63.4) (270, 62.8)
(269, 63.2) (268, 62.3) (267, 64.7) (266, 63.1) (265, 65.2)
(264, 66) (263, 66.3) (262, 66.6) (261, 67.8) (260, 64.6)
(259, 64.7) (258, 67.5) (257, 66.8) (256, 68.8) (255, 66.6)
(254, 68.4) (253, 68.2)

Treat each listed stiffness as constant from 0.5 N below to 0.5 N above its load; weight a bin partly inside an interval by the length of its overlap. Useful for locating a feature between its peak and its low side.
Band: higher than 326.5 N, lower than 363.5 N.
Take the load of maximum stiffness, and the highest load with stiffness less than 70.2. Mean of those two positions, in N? 351.5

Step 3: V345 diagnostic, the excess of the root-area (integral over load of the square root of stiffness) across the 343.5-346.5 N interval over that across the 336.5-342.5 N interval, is -23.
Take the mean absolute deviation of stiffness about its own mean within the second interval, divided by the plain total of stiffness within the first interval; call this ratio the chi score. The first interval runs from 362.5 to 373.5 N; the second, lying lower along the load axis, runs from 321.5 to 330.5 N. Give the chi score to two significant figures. 0.0012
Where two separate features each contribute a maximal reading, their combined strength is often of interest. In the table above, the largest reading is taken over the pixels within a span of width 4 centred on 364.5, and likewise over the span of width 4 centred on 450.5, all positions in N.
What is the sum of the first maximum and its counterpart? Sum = 148.4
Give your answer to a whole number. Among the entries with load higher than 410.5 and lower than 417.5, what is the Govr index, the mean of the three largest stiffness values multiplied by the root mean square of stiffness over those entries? 4852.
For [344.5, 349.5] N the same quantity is 4610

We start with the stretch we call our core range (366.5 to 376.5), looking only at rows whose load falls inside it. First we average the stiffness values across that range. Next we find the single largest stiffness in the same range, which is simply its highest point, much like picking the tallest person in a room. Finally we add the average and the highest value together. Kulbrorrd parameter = 142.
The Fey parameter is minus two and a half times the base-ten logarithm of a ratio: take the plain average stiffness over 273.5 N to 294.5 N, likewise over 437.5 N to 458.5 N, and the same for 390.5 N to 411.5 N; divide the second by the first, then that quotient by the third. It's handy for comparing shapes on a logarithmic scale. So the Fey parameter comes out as 4.53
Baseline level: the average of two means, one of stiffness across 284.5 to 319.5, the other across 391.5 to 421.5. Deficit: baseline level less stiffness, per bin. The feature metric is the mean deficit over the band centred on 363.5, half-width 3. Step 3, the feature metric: -15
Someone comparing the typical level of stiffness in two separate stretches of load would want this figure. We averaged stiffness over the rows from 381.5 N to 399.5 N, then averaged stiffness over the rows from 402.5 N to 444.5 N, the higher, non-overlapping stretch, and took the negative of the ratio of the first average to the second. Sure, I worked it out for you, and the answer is -1.01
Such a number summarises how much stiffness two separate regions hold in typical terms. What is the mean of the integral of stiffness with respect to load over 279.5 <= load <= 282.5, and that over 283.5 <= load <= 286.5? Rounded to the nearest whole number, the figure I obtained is 188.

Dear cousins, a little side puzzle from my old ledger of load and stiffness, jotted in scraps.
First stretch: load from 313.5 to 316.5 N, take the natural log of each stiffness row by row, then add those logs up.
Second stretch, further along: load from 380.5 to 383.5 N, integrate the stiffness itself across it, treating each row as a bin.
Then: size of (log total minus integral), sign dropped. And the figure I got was 208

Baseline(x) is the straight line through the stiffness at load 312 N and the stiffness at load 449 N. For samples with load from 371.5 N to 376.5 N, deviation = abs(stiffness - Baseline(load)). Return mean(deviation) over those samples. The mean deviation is 5.2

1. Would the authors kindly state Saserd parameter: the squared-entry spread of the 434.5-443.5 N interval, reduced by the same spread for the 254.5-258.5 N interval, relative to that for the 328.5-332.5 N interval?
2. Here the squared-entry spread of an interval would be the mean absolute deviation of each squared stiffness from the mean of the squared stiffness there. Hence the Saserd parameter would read 1.4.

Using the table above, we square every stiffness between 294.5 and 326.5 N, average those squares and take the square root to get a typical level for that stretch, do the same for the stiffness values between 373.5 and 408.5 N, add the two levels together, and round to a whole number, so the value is 129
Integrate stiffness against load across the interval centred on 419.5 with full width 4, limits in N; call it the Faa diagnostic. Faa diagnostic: 283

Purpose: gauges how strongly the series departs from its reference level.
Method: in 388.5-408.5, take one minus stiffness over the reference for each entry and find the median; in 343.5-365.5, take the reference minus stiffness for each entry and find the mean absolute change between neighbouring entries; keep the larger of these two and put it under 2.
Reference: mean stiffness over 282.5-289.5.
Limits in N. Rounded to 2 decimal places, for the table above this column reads 0.91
